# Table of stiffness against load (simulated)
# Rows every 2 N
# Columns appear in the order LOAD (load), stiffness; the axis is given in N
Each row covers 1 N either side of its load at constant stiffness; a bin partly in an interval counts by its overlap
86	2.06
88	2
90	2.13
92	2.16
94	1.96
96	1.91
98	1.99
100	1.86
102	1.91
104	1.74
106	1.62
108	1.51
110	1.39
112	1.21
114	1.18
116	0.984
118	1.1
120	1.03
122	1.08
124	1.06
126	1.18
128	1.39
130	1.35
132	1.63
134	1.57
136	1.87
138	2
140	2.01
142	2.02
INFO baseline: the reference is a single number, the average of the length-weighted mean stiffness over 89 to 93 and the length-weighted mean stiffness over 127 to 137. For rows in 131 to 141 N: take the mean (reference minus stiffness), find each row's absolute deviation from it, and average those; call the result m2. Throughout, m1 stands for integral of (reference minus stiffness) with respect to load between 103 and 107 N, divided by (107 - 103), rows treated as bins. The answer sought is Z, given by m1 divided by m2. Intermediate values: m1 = 0.2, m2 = 0.173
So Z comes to 1.0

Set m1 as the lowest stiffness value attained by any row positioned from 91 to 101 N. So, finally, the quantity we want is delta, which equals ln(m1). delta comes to 0.6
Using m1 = 1.86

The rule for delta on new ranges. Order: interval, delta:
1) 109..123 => 0.0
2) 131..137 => 0.5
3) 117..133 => 0.0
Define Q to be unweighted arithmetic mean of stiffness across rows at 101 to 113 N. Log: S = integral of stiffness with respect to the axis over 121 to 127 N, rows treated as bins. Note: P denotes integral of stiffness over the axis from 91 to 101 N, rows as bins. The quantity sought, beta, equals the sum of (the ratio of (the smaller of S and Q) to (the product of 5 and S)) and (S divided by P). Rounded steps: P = 19.8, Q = 1.56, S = 6.6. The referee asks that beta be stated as 0.4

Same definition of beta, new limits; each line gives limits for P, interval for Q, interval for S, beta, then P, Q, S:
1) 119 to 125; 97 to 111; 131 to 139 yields 2.3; 6.3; 1.72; 14.1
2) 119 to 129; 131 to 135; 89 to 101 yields 2.1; 11.5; 1.60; 24.0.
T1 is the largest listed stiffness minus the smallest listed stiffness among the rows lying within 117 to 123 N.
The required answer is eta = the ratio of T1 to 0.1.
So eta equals 1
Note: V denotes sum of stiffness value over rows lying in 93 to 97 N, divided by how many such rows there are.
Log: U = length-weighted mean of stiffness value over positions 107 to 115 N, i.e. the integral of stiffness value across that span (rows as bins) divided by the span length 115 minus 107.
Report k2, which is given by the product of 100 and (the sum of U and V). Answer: 326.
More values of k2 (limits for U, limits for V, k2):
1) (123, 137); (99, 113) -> 304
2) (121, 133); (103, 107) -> 296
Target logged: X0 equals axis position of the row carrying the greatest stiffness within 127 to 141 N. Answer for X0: 140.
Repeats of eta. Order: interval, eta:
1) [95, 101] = 1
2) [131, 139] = 4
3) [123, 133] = 6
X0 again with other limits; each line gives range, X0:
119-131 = 128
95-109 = 98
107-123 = 108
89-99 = 92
